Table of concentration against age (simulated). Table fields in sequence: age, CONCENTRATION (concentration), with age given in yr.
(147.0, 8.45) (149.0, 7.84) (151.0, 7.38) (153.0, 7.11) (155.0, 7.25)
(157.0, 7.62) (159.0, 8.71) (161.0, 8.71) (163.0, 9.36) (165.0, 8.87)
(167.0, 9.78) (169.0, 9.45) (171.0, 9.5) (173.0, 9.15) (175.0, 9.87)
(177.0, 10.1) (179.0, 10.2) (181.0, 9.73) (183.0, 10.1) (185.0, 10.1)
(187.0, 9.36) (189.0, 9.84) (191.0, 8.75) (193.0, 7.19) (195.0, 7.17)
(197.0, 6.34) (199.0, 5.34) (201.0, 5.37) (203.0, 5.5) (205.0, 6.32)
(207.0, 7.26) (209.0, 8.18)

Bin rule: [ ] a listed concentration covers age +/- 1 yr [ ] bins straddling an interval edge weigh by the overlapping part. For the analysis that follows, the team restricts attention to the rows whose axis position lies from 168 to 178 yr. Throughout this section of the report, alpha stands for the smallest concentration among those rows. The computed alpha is 9.15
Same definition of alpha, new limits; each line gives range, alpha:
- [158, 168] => 8.71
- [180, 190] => 9.36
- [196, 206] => 5.34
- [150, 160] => 7.11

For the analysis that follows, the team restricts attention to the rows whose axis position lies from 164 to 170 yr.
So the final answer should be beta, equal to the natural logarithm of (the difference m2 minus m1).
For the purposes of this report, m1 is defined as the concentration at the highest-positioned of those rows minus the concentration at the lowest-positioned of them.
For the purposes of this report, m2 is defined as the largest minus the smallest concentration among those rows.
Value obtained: -1.11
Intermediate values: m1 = 0.58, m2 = 0.91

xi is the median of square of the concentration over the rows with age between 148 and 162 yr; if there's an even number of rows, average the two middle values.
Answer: 58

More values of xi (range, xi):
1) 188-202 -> 51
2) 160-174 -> 88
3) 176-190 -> 102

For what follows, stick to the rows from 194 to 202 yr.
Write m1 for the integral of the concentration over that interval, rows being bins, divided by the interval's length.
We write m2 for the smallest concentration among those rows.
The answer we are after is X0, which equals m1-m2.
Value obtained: 0.7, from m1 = 6.1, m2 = 5.34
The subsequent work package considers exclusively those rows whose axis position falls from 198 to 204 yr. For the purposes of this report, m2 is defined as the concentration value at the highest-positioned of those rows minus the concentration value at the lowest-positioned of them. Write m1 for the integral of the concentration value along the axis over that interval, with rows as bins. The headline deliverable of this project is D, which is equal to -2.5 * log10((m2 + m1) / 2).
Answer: -3.03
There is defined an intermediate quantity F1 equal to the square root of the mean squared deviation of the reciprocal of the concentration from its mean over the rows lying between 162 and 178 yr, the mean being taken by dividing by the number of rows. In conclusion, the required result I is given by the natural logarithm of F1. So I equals -5.5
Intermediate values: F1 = 0.0042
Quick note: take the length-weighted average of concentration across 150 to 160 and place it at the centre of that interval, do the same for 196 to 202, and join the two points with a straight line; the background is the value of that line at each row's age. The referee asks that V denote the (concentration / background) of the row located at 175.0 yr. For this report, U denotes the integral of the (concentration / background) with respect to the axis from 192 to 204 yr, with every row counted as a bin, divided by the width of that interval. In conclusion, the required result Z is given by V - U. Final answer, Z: 0.4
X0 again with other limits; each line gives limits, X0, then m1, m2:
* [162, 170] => 0.5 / 9.4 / 8.87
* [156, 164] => 1.0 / 8.6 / 7.62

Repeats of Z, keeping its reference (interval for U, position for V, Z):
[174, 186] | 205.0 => -0.4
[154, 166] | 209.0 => 0.4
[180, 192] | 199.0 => -0.6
